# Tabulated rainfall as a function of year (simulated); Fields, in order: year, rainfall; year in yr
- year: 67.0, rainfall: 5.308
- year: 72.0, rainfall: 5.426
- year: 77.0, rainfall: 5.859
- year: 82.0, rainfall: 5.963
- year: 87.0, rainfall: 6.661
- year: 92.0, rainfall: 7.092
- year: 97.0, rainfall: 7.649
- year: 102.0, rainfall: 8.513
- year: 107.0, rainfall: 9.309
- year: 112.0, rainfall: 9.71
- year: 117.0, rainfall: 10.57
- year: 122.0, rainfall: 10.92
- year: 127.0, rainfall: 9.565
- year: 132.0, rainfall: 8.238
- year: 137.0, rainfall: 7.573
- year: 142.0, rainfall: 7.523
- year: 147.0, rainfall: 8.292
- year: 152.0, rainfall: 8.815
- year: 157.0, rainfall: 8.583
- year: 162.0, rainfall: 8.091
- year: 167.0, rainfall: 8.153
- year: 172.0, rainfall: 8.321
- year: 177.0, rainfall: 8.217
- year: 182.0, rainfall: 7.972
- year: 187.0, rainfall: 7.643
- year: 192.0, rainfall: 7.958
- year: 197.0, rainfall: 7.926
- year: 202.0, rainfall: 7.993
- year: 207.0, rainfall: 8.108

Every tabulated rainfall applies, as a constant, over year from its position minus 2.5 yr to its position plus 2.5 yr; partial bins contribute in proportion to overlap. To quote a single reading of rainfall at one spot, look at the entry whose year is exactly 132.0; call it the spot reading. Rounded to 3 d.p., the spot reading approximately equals 8.238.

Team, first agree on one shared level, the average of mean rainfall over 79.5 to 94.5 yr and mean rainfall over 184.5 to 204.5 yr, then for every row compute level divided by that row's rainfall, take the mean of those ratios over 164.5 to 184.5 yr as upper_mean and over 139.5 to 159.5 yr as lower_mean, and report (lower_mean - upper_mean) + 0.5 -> 0.49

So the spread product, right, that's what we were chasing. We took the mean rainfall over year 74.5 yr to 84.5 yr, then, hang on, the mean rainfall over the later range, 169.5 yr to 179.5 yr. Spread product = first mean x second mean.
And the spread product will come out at 49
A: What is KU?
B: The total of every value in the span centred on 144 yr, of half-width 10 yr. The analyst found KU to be 32.2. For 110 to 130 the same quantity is 40.8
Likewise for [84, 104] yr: 29.9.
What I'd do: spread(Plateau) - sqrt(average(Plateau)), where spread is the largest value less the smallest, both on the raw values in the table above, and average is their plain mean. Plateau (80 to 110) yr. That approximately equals 0.6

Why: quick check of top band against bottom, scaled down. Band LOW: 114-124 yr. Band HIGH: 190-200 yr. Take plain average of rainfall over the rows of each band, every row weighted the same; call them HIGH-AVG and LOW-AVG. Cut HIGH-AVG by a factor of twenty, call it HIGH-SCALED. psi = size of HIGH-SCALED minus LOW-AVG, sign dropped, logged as 10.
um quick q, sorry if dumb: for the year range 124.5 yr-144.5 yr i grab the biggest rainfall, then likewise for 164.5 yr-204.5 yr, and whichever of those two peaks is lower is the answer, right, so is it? 8.32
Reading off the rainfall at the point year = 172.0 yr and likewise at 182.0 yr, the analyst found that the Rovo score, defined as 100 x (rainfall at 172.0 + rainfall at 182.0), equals 1629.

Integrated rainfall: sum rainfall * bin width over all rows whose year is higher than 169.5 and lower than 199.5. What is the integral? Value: 240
